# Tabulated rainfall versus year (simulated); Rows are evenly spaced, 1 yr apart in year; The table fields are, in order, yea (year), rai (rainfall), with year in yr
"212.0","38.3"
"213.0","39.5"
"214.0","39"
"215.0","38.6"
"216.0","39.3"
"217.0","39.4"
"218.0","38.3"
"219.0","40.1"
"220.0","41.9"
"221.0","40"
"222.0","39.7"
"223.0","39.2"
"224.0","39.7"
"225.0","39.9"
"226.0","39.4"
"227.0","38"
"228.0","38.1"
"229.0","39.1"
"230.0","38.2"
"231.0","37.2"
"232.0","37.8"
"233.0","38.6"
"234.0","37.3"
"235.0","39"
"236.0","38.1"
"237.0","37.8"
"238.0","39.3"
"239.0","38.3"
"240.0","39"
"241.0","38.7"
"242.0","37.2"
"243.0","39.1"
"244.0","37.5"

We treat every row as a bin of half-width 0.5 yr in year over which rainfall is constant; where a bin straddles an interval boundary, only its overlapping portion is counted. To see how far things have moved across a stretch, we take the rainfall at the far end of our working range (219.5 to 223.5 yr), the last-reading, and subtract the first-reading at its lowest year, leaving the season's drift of -2.7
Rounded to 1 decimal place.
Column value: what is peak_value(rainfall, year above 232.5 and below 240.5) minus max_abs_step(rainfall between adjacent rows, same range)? 37.6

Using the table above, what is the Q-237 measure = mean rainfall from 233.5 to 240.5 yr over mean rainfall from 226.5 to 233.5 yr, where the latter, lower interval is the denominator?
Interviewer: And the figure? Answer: 1.007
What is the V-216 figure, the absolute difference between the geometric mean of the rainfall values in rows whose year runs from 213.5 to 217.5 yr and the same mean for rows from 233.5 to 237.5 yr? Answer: 1.0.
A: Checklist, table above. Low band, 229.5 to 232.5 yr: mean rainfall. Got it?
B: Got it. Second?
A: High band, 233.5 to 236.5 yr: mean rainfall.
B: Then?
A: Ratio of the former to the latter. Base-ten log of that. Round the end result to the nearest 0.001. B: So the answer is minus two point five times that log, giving 0.011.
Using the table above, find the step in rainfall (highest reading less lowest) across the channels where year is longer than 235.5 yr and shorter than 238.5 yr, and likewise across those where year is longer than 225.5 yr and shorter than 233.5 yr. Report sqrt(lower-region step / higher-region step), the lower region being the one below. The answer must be 1.21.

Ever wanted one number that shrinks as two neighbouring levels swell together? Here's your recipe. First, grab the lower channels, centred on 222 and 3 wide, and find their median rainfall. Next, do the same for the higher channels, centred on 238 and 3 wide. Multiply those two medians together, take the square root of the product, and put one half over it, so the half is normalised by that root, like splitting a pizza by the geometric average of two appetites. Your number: 0.0128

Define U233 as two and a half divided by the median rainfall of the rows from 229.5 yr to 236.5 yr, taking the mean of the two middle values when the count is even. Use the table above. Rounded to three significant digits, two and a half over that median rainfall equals 0.0656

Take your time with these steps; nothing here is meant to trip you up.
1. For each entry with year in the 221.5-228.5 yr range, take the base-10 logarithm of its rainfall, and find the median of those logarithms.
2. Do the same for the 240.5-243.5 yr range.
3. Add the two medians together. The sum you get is 3.18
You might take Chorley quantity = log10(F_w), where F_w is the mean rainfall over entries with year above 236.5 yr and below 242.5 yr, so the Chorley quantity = 1.58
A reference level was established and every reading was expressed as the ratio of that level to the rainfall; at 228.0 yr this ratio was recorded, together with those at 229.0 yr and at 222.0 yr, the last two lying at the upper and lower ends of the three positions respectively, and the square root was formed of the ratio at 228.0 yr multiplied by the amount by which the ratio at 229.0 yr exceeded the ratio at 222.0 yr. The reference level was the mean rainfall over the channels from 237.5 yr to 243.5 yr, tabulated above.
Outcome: 0.123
